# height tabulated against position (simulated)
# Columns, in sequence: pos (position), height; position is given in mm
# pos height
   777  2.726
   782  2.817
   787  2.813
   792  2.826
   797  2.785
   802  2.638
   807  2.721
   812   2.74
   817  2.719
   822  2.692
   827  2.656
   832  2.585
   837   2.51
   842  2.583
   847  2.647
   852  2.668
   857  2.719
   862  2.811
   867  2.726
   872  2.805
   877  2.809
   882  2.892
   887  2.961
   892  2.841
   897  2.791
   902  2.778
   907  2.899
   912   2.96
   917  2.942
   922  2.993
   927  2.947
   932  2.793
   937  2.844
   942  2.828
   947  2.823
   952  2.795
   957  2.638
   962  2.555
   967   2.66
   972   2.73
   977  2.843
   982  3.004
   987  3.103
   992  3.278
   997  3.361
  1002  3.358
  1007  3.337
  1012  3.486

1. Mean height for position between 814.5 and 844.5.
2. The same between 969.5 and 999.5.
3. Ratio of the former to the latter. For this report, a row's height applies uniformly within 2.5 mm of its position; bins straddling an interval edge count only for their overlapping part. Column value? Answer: 0.86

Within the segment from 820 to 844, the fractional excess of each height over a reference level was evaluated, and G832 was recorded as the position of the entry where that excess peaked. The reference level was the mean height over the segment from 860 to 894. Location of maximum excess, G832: 822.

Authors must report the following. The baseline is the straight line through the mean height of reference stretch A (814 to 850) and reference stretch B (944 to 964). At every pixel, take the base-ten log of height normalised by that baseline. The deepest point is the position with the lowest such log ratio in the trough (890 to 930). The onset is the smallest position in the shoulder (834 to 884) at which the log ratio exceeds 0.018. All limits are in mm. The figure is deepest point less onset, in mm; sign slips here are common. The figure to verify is 40 mm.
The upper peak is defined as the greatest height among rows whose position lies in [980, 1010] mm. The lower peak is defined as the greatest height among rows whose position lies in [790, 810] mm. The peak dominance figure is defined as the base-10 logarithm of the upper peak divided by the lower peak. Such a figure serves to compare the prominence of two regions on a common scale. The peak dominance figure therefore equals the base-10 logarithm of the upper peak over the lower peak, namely 0.075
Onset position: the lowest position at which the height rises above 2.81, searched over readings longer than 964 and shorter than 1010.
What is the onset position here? 977 mm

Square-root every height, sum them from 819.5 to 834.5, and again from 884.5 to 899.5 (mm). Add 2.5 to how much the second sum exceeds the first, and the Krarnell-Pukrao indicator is 2.70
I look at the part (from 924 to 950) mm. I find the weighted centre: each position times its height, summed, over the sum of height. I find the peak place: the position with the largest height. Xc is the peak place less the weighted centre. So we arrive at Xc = -9.9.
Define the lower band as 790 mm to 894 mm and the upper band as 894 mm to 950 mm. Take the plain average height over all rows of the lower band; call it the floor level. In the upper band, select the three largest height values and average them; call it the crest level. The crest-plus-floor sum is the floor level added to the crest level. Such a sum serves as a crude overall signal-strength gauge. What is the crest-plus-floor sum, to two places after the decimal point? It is 5.70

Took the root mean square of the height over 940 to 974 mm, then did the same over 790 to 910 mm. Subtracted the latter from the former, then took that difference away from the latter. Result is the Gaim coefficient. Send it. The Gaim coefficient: 2.77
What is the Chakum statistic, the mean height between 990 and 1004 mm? 3.33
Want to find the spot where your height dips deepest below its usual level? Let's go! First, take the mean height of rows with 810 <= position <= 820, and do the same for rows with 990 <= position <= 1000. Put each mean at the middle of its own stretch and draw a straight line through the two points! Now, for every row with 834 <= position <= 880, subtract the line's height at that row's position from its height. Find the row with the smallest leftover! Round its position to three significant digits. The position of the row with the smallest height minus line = 837 mm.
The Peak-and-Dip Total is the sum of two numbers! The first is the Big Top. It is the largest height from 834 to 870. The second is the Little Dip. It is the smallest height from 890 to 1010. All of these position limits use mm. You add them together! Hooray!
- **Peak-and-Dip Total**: 5.37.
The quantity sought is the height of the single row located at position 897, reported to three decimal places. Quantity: 2.791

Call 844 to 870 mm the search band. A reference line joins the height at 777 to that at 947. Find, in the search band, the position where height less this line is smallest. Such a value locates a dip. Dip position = 847 mm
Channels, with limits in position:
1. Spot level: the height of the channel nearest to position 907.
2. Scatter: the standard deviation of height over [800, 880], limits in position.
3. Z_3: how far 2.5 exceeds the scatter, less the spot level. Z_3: -0.48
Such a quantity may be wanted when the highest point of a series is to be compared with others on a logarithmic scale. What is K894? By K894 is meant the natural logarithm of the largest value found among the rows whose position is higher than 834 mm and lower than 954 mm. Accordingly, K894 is 1.096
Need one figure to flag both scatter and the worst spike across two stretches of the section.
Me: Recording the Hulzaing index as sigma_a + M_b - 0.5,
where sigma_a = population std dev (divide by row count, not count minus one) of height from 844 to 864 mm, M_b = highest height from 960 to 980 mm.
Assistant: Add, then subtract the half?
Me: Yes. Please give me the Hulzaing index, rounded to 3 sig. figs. 2.41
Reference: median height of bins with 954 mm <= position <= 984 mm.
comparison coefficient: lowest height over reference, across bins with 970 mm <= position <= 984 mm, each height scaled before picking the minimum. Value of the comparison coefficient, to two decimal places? 1.01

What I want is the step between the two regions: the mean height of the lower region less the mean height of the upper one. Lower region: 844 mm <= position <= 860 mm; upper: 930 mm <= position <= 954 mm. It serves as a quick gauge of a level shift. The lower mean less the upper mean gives -0.14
